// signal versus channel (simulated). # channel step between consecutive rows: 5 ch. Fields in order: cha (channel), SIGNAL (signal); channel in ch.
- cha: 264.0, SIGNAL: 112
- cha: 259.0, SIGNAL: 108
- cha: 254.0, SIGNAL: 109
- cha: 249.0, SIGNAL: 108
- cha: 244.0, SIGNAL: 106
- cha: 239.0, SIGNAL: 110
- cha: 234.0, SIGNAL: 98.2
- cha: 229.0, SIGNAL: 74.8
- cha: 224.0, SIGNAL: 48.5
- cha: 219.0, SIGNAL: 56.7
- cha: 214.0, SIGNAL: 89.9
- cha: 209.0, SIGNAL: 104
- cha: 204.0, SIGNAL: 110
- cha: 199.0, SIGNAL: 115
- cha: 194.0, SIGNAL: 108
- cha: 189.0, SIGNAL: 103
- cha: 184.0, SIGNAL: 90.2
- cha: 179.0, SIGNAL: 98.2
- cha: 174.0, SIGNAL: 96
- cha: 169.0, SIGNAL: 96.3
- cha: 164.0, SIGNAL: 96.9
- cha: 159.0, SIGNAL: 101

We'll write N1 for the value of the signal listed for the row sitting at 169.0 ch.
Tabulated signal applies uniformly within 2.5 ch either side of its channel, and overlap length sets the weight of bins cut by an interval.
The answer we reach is 96.3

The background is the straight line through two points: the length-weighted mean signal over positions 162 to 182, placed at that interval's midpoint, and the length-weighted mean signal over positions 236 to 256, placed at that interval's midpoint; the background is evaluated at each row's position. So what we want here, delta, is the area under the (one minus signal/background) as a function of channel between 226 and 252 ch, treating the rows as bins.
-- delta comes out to 2 ch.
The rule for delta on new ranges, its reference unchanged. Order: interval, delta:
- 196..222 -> 2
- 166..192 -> 0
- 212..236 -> 7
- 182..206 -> -1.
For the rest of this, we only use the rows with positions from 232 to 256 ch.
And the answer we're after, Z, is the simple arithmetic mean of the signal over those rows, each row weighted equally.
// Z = 106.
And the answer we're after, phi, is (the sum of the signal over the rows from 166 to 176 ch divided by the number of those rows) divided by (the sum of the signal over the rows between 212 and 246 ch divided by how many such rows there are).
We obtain 1.15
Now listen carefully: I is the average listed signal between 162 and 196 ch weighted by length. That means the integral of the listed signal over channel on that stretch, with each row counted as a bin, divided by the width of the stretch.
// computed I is 98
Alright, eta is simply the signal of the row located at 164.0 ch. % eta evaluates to 96.9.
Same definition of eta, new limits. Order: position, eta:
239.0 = 110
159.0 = 101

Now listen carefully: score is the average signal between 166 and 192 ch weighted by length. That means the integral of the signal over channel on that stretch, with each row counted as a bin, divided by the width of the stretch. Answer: 97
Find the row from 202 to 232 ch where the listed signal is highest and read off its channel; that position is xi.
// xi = 204.0 ch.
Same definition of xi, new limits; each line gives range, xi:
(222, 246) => 239.0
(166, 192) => 189.0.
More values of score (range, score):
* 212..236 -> 73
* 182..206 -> 105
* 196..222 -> 94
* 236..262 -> 108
